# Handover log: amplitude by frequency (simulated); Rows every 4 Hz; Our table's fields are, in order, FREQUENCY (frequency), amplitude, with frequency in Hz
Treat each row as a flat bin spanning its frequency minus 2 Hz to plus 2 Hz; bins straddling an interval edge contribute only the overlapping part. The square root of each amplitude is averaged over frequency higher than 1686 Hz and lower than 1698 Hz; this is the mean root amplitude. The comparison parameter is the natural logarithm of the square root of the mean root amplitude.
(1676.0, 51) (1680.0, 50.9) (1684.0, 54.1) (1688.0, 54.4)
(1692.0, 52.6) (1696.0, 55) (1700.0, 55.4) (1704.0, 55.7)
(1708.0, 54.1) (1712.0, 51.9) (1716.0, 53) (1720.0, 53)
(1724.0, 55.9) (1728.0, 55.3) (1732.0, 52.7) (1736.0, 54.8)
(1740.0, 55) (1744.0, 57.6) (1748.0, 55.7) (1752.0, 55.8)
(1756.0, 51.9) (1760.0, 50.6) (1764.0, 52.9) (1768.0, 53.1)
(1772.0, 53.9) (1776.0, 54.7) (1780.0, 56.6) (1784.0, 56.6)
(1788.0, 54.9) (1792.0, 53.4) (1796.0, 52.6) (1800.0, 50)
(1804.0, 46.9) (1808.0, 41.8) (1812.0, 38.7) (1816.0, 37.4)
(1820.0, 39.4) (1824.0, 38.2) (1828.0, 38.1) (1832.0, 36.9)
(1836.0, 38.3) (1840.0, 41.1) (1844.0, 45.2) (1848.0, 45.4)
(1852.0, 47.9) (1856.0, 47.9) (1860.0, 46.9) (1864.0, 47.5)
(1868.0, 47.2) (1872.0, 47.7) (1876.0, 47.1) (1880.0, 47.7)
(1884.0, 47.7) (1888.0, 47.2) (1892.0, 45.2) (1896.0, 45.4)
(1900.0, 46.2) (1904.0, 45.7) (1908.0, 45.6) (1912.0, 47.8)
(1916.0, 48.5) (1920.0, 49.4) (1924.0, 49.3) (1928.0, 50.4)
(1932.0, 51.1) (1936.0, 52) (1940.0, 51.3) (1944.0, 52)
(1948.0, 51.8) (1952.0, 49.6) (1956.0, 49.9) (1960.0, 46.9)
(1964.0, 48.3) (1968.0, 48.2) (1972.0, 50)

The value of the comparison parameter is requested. 0.997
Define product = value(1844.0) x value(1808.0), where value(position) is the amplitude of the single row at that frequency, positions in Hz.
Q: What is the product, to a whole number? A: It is 1889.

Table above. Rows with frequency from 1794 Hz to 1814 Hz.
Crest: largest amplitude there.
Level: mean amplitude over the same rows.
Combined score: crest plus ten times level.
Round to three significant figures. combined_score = 513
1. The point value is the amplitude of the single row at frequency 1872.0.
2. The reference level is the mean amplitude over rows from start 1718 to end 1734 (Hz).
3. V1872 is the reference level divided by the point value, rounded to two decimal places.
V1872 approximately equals 1.14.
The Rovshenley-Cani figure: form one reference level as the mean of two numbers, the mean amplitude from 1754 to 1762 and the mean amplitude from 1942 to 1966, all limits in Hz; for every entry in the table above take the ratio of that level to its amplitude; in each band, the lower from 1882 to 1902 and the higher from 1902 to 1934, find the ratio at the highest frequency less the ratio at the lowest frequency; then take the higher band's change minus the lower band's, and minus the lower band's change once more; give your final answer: -0.2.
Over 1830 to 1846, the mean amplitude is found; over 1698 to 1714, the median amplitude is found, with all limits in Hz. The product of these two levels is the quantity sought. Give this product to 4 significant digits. 2211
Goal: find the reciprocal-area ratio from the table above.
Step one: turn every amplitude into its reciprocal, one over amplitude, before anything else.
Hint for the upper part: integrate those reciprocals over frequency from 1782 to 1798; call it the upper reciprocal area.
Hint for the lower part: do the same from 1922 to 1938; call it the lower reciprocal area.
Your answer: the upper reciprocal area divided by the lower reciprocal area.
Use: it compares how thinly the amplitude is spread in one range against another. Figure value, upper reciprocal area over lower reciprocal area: 0.93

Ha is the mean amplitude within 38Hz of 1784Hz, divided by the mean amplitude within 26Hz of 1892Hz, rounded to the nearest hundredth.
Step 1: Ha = 1.08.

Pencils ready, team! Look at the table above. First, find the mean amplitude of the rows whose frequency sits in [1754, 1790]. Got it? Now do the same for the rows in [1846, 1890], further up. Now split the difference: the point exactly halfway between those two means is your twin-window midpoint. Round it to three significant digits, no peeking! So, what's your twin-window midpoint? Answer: 50.6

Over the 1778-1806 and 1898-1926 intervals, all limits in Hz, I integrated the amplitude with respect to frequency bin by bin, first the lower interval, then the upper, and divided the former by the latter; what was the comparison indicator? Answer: 1.12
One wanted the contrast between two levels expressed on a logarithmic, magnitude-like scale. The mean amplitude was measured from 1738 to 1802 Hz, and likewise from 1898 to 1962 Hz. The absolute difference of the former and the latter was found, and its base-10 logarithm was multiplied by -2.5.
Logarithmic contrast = -1.7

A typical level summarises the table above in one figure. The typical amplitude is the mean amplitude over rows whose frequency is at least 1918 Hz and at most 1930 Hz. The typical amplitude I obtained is 50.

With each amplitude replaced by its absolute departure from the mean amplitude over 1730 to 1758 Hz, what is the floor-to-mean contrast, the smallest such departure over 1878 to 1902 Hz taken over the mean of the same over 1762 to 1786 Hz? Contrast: 5.2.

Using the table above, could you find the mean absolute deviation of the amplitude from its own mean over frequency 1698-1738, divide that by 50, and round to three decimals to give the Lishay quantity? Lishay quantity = 0.025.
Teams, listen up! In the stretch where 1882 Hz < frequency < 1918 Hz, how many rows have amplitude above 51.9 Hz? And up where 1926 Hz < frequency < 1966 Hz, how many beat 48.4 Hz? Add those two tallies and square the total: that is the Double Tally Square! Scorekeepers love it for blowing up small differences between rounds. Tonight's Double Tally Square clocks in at 64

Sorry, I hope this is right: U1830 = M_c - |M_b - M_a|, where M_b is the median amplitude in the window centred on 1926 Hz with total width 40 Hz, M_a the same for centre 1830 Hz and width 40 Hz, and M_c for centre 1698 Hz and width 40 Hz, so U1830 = 43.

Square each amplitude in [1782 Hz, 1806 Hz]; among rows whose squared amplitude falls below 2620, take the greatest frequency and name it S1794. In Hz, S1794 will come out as 1804.0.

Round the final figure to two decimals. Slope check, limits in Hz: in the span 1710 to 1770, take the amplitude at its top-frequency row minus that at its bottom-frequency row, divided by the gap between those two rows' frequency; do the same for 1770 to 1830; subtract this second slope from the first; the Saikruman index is 0.30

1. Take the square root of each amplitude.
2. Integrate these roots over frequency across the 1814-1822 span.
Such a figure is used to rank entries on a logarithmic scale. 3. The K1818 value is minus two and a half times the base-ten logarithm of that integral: -4.24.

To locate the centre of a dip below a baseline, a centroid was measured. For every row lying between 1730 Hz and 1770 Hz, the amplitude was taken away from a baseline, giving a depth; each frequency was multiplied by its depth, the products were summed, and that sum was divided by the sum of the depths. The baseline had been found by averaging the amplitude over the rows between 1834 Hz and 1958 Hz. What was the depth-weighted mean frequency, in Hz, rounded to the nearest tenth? 1748.5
